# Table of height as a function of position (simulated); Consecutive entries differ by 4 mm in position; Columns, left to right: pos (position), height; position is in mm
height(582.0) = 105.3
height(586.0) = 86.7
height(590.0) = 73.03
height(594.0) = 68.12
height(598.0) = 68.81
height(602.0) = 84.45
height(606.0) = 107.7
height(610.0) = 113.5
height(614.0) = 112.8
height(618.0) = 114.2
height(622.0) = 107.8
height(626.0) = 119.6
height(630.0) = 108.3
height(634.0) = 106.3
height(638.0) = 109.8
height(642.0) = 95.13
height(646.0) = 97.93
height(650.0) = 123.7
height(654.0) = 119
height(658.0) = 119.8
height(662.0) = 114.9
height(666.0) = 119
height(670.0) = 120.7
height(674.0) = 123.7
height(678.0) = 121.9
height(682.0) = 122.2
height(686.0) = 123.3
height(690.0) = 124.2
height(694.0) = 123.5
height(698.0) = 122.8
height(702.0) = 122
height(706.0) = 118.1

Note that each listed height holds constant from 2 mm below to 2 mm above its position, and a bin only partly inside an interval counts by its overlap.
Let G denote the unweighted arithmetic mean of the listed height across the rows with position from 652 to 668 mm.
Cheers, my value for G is 118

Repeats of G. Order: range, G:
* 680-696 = 123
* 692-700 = 123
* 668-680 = 122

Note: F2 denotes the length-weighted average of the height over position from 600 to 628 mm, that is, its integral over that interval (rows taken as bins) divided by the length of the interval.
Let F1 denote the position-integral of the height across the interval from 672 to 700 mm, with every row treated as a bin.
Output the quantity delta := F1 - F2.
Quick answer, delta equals 3338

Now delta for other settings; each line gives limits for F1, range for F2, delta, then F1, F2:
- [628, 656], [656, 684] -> 2920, 3041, 120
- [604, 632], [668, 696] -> 3013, 3136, 123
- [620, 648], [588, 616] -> 2890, 2979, 90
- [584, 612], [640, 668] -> 2296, 2409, 113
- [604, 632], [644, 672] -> 3019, 3136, 116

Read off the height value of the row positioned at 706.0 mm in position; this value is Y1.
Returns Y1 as 118.1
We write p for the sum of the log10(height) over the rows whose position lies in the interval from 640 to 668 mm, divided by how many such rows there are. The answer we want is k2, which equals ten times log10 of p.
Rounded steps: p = 2.05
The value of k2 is 3.12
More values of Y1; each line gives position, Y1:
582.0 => 105.3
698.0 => 122.8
